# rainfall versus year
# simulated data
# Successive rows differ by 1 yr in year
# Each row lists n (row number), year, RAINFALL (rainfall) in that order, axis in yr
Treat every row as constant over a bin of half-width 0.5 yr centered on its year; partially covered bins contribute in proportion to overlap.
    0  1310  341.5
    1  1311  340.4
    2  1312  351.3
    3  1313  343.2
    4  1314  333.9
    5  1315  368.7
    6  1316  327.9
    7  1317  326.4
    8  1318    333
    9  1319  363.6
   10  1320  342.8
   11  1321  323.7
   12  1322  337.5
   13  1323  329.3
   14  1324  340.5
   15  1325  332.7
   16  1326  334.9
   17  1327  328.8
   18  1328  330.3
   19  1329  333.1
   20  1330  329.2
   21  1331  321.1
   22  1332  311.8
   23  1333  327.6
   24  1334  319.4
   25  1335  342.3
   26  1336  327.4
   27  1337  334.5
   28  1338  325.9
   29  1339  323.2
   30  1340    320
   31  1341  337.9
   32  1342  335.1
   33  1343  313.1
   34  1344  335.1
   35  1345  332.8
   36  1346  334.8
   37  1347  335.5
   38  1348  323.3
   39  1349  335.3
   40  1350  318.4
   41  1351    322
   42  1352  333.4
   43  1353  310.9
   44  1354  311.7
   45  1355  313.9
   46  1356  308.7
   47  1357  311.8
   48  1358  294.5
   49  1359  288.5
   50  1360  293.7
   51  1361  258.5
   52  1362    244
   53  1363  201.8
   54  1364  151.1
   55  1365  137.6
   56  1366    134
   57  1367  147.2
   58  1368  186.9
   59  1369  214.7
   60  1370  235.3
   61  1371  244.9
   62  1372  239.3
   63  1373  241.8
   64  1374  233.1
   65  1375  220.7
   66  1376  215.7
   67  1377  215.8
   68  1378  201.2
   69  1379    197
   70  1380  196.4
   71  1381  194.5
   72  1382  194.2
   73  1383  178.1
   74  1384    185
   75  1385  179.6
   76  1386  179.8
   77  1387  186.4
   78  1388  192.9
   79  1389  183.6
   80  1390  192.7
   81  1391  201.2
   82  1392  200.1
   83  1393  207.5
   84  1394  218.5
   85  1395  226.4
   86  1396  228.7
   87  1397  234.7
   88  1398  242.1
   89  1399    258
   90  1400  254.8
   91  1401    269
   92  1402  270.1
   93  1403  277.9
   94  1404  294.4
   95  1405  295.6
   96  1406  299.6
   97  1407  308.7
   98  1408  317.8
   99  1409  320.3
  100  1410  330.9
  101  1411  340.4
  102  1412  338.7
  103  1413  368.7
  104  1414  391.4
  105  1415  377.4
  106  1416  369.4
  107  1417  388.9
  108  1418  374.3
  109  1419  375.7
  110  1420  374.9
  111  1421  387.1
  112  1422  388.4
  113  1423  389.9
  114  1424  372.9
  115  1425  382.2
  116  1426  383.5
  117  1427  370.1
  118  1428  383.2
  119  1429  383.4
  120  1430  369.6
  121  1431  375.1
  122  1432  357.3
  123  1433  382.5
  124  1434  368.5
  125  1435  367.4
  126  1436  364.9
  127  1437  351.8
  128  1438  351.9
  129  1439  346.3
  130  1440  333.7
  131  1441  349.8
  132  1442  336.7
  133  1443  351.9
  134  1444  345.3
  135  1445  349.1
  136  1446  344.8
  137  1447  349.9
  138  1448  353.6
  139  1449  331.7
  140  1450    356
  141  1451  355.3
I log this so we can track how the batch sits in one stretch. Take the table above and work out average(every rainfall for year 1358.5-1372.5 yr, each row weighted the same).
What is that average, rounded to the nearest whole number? 213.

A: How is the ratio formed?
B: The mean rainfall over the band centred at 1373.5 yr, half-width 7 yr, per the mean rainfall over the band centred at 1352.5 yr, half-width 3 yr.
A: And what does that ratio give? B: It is 0.67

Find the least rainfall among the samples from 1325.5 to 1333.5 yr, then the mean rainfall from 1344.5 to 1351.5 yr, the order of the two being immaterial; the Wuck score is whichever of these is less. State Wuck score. 312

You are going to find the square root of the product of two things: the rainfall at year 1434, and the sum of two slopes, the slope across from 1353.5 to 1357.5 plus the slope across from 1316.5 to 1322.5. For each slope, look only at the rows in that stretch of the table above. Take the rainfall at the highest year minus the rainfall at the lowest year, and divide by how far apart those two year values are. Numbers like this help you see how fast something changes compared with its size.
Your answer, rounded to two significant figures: 29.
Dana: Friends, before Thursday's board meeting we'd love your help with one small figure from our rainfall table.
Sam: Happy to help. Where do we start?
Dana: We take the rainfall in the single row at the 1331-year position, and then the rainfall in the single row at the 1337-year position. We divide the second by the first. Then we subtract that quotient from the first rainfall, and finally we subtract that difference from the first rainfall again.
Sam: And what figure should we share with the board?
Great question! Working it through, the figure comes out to 1.04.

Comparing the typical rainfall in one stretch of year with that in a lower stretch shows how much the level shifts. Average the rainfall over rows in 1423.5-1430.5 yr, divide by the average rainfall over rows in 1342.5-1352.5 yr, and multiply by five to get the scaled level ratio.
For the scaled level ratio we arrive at 5.8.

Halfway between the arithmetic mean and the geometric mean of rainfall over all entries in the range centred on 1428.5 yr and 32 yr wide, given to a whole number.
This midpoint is 369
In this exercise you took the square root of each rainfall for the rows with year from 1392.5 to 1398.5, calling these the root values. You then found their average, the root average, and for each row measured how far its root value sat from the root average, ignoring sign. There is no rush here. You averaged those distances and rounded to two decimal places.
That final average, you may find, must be 0.30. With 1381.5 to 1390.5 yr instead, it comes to 0.19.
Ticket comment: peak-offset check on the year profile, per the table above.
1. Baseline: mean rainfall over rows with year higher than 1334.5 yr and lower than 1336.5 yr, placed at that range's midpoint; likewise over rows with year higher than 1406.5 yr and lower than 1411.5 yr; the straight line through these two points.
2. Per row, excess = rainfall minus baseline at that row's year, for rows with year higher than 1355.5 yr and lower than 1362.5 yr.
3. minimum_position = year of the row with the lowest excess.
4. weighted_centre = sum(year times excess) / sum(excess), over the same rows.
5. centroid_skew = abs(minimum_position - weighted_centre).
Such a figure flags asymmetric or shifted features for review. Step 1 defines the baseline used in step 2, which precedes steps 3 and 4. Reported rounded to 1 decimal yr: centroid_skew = 2.1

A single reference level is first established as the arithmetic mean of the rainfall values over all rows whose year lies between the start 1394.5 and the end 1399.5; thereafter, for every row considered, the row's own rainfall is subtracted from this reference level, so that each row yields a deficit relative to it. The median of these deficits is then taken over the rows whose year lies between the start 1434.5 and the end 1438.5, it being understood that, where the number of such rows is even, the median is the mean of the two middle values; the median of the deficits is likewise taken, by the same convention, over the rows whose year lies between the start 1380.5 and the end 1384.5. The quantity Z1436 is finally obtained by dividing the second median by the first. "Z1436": -0.4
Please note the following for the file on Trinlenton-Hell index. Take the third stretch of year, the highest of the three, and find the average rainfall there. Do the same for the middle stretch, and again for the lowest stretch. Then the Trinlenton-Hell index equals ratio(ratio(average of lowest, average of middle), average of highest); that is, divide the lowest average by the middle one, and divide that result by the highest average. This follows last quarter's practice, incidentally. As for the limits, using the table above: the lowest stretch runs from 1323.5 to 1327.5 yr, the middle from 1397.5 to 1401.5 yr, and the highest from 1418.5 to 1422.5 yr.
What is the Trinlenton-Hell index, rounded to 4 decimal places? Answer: 0.0034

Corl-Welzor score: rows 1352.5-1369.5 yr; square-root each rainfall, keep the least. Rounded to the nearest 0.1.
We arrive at 11.6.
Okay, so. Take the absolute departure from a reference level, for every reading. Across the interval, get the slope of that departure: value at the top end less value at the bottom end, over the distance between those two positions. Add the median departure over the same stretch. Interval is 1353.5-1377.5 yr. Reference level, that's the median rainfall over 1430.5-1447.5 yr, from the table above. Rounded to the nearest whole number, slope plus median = 119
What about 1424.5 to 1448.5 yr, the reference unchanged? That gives 13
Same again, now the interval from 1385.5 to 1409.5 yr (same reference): 107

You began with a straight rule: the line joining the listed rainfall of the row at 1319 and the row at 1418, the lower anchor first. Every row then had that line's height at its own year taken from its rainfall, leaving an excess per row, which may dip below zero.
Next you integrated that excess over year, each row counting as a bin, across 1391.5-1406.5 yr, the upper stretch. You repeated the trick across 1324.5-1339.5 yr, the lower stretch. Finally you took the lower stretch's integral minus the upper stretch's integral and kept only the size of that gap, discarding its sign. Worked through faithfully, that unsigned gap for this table 1253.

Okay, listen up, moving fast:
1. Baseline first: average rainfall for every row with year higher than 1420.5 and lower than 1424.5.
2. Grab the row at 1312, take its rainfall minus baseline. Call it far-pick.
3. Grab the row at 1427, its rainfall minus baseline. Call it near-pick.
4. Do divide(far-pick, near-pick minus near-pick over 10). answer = 2.6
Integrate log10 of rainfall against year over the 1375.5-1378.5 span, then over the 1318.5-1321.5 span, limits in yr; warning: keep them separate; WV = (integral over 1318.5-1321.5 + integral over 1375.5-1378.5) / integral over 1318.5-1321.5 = 1.92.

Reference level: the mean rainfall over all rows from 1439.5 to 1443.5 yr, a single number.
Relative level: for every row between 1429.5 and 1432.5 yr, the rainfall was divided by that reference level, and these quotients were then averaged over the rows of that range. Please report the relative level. 1.07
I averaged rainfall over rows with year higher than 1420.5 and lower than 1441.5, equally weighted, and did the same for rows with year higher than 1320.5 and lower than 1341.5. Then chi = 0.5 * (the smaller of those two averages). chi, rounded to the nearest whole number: 165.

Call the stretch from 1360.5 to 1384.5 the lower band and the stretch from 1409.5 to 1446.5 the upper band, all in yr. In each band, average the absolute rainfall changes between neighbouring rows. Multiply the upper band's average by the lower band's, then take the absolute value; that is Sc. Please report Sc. 137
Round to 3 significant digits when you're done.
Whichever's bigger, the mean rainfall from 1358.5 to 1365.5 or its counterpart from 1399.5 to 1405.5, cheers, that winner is 277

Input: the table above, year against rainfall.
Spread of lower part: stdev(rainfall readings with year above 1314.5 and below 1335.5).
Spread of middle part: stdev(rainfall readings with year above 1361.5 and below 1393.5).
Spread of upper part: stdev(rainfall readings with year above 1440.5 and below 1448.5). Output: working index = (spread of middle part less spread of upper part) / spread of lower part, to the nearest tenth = 1.8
